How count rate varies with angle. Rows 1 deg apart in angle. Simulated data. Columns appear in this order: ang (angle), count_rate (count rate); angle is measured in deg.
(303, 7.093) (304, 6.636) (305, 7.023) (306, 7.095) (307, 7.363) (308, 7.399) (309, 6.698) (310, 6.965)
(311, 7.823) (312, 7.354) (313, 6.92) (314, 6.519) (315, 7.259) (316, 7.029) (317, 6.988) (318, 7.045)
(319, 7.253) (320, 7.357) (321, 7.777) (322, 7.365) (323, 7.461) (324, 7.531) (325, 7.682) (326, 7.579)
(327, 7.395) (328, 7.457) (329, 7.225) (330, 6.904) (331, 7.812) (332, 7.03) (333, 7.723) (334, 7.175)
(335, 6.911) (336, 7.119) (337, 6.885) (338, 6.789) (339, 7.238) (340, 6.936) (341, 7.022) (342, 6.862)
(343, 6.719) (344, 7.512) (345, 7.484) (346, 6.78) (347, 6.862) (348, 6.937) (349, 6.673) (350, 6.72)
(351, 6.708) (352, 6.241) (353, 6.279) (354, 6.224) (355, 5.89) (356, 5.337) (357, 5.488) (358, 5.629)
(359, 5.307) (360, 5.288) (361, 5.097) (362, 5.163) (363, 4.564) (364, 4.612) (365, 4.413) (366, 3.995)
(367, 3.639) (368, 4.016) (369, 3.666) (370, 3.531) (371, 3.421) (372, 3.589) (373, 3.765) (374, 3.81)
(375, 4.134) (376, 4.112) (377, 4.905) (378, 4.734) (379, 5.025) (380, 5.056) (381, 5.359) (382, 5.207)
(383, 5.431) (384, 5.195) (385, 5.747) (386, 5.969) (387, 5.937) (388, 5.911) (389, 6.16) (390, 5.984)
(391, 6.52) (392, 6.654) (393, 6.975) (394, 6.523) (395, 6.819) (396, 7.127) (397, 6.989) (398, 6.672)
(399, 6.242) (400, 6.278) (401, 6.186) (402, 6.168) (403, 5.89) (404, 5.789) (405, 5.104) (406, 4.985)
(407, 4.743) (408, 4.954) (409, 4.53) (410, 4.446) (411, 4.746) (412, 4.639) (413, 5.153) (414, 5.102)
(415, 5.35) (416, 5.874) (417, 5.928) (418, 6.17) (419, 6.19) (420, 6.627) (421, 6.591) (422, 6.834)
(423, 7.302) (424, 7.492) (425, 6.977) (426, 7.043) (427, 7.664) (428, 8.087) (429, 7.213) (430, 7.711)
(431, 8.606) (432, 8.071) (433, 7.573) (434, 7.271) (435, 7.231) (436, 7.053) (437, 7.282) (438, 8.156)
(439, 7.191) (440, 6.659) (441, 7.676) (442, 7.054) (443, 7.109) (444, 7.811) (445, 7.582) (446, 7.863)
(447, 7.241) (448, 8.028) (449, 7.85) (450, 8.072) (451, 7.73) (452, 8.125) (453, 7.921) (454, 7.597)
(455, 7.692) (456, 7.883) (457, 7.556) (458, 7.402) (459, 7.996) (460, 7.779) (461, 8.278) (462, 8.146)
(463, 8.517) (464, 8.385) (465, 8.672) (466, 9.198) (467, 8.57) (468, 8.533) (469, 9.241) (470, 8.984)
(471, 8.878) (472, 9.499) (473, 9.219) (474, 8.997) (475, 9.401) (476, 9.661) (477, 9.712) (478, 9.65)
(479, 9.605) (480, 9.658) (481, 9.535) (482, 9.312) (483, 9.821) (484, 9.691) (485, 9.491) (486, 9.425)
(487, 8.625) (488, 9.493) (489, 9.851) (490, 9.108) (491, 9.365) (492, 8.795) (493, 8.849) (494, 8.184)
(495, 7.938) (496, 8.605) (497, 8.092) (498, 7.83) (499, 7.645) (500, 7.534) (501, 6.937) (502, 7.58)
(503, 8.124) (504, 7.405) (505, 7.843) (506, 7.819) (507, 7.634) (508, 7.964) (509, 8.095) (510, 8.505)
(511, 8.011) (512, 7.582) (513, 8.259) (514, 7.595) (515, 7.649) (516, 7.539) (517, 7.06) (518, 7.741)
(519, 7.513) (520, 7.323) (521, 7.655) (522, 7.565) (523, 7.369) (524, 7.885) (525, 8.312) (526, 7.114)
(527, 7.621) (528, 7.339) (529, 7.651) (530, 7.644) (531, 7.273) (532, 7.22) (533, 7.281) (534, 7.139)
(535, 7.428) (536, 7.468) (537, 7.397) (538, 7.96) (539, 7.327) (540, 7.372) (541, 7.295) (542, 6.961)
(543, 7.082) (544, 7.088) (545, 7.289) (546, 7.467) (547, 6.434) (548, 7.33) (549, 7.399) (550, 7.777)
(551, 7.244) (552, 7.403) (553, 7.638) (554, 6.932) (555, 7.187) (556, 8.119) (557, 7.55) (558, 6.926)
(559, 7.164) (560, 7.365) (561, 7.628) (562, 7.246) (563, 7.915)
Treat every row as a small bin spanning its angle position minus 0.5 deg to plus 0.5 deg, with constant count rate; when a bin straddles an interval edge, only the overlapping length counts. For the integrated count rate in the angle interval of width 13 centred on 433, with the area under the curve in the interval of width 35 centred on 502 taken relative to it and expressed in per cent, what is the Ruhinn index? 288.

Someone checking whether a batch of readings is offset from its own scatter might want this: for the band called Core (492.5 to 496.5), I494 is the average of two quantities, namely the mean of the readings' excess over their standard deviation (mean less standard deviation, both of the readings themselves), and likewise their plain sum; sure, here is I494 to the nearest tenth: 20.8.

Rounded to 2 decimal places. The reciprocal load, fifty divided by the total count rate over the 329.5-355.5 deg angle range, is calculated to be 0.28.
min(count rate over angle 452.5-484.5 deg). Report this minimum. 7.402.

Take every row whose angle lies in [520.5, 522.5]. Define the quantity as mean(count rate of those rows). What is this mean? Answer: 7.61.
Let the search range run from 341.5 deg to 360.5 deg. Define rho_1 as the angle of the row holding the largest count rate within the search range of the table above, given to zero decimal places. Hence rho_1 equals 344 deg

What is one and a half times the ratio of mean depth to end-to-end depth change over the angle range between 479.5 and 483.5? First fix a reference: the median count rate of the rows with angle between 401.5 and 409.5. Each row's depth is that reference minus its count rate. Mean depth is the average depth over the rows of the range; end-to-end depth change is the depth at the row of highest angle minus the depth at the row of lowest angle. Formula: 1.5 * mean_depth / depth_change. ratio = 42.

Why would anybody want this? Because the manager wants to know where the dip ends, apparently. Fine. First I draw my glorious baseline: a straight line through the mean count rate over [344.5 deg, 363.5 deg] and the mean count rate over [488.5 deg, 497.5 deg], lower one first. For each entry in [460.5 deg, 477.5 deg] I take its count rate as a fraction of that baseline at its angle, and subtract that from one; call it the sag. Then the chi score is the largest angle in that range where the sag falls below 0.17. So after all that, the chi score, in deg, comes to 477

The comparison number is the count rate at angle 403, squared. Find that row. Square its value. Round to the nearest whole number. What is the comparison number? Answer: 35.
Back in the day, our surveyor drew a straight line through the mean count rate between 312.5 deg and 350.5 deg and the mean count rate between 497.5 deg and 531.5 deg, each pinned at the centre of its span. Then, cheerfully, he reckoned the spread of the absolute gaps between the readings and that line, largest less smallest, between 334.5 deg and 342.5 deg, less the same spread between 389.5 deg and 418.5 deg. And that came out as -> -2.4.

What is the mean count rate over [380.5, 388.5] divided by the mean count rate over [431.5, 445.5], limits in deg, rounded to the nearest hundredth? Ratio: 0.76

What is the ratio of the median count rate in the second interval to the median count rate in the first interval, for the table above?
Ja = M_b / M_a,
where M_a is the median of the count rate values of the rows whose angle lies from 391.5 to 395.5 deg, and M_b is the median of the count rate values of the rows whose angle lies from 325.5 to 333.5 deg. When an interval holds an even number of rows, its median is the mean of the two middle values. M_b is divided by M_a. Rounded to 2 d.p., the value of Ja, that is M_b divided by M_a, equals 1.10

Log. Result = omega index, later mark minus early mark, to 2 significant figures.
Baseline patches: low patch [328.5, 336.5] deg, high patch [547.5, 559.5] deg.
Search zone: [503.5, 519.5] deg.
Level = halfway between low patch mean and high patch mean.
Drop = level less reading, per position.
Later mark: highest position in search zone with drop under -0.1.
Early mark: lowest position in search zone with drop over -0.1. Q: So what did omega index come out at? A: 15 deg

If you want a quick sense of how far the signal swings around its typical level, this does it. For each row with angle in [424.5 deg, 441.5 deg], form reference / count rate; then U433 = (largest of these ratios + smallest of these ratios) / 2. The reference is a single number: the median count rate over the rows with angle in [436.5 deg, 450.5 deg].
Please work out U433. 1.02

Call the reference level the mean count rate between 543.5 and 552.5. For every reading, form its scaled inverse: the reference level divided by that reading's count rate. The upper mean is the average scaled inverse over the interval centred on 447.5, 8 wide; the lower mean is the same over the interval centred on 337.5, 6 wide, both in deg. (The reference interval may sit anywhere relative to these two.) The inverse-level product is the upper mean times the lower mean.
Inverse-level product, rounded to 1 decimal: 1.0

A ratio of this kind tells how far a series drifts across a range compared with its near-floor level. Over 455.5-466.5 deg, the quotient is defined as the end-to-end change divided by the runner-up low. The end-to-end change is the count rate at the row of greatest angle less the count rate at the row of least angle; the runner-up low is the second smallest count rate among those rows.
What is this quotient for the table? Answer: 0.17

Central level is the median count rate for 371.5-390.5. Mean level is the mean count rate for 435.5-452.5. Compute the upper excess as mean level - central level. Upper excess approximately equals 2.4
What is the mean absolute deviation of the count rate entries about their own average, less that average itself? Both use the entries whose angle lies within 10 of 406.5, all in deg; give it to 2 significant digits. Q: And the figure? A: -4.8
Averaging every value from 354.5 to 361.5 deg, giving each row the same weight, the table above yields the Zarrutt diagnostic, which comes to 5.4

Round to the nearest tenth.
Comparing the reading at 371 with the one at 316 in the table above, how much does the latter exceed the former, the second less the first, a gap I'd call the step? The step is 3.6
